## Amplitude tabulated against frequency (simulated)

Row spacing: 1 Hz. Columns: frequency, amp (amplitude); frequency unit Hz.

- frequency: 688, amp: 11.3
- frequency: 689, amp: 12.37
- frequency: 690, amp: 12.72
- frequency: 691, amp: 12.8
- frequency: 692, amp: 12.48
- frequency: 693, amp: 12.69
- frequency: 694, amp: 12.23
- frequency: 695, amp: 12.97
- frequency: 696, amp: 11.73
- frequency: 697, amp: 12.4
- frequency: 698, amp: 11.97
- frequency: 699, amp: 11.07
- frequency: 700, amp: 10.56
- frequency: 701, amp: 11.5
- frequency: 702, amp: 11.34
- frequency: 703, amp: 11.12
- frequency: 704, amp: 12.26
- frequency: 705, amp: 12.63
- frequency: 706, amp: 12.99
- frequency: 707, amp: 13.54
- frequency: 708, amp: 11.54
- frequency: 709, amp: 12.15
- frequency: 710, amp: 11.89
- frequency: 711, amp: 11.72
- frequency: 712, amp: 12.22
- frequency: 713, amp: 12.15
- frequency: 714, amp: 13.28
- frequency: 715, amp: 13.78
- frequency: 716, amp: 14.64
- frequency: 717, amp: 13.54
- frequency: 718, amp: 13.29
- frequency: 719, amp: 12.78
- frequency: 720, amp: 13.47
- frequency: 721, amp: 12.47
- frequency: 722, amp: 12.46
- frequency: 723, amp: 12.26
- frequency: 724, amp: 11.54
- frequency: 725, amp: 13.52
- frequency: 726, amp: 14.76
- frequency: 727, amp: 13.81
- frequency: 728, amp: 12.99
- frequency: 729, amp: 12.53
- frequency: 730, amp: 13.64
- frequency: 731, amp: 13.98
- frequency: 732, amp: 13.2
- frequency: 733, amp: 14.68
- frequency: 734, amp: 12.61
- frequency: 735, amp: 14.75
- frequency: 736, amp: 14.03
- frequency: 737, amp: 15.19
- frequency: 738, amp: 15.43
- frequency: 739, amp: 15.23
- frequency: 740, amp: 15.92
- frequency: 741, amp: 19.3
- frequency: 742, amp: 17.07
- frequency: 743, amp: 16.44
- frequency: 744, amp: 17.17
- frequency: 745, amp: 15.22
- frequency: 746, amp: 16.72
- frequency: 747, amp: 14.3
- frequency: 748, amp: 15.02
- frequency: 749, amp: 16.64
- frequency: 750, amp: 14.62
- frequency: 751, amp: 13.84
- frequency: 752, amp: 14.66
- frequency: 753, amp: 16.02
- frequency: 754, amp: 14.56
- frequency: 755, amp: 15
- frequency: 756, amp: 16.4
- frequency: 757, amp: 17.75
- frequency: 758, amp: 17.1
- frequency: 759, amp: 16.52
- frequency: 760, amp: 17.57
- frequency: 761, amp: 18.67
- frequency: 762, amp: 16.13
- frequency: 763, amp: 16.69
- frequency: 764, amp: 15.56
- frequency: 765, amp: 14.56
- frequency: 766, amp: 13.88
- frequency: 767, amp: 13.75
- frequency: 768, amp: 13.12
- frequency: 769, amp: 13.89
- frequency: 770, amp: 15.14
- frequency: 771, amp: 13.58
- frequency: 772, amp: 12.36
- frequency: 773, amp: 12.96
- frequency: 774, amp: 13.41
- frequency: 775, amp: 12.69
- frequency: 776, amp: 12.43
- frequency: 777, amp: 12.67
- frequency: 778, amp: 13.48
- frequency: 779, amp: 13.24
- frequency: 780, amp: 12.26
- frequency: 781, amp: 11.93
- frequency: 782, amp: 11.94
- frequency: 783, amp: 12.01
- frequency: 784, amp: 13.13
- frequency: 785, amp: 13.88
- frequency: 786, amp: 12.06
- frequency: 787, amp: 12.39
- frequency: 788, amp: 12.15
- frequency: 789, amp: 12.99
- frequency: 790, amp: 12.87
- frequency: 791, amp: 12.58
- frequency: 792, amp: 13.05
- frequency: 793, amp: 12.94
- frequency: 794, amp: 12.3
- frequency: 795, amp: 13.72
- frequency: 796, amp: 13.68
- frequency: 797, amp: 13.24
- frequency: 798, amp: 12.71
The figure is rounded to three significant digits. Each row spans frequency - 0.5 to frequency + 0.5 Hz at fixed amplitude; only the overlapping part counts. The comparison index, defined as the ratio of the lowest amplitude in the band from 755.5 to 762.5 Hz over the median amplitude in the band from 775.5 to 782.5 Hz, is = 1.30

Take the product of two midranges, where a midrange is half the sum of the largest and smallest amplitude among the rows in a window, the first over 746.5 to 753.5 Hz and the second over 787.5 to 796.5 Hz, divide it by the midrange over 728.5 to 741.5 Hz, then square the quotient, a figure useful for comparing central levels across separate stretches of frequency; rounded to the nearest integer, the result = 153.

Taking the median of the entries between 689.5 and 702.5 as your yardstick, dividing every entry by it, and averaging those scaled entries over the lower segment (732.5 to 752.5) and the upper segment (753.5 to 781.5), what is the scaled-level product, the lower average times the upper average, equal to 1.5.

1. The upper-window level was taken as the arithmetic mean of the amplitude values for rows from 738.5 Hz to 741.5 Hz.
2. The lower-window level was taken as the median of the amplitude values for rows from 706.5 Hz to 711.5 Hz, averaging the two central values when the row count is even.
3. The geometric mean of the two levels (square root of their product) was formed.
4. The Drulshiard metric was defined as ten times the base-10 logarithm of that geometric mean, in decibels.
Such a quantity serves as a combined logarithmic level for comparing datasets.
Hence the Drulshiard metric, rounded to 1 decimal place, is 11.5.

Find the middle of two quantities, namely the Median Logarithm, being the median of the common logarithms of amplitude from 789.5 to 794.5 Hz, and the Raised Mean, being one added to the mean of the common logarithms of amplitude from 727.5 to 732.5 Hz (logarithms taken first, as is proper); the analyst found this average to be 1.616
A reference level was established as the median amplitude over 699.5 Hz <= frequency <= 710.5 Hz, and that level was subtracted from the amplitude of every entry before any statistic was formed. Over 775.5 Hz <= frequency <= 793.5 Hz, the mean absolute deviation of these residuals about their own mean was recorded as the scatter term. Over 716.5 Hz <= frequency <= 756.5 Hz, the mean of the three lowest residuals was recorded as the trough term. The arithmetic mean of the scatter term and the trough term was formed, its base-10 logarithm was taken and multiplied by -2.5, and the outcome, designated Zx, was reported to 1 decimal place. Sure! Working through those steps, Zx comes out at 1.2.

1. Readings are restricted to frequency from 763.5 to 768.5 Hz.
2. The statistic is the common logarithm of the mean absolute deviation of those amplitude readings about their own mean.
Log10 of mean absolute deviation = -0.15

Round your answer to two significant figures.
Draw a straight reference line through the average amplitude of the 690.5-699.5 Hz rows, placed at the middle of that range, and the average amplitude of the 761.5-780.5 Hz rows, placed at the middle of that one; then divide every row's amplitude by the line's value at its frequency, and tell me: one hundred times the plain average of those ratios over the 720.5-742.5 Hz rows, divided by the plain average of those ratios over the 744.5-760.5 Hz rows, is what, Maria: 93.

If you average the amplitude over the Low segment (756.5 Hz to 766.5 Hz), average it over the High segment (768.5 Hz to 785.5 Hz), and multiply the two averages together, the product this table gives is 214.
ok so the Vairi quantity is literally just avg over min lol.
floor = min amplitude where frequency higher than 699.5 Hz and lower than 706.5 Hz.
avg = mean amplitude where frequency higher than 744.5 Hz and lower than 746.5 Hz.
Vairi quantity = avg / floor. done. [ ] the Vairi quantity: 1.51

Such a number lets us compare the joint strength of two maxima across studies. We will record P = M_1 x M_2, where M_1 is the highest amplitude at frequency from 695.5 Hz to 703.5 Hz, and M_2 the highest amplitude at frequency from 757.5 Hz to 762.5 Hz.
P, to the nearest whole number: 232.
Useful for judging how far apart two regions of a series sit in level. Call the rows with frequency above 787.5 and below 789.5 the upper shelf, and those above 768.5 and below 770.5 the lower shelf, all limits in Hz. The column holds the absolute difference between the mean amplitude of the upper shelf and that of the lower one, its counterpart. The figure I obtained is 1.9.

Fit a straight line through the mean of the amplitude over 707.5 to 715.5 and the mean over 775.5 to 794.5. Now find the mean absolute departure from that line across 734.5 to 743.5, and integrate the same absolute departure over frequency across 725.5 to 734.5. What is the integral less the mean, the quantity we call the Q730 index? 7.0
